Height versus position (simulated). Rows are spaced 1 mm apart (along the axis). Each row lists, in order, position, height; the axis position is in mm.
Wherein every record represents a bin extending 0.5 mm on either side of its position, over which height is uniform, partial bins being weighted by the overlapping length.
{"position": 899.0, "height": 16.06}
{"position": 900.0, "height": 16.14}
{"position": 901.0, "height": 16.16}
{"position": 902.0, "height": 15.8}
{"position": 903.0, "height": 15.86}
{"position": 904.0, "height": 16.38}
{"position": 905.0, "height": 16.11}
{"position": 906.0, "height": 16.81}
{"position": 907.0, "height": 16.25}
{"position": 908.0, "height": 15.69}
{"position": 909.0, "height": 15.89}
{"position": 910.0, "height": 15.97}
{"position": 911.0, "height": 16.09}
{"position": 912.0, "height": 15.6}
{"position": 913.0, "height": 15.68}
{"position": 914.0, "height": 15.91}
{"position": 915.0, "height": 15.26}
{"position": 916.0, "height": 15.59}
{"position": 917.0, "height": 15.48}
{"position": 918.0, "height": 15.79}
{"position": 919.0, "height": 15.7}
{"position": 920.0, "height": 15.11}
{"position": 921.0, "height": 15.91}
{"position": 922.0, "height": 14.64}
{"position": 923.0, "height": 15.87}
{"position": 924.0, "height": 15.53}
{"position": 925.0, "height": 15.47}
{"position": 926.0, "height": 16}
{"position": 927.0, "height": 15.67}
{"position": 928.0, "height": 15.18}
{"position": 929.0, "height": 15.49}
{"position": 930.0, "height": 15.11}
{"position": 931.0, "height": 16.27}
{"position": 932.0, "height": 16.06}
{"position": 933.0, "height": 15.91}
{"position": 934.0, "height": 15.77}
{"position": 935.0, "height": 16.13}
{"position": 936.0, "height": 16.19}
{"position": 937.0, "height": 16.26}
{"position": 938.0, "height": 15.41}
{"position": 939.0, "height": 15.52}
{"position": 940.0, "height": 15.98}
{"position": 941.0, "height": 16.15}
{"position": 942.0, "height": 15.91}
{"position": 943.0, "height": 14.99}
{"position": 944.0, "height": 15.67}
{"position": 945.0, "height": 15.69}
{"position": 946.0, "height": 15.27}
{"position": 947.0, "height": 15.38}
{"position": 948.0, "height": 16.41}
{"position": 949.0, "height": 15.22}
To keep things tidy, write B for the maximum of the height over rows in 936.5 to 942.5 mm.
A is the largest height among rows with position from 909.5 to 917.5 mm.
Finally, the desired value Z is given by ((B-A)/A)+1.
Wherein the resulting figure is 1.01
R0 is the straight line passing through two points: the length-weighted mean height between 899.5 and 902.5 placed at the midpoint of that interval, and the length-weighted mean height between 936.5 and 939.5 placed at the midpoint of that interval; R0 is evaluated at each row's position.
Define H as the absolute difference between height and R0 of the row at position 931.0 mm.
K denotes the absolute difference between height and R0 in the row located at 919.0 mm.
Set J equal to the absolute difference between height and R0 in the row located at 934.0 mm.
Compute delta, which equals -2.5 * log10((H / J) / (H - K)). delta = -5.9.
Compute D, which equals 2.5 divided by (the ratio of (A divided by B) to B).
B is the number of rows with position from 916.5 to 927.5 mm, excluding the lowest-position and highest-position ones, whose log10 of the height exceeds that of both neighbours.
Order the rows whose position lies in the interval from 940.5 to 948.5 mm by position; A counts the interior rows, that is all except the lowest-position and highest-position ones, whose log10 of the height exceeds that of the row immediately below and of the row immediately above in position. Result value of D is 40.0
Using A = 1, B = 4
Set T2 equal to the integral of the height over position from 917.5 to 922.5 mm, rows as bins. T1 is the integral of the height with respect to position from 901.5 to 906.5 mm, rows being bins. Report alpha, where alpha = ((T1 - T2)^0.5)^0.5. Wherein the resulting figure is 1.40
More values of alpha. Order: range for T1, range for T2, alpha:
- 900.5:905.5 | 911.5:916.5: 1.23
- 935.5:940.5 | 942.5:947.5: 1.24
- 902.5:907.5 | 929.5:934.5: 1.23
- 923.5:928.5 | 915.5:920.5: 0.65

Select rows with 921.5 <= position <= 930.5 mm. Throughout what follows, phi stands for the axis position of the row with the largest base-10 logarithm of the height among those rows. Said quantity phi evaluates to 926.0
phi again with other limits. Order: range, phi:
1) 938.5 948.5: 948.0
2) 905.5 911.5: 906.0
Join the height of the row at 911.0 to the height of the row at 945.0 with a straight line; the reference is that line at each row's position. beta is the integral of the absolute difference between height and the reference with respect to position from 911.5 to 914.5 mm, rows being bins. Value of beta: 1.0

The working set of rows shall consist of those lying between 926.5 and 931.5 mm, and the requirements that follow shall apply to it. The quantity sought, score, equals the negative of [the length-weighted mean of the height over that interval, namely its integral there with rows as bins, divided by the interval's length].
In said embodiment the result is -15.5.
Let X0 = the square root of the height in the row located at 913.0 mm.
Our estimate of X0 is 3.96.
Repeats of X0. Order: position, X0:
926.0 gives 4.00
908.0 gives 3.96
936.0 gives 4.02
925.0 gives 3.93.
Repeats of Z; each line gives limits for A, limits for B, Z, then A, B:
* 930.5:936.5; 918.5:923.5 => 0.98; 16.27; 15.91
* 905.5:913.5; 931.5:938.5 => 0.97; 16.81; 16.26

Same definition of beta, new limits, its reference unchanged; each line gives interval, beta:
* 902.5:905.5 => 0.6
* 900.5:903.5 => 0.8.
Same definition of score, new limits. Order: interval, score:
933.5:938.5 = -16.0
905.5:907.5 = -16.5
